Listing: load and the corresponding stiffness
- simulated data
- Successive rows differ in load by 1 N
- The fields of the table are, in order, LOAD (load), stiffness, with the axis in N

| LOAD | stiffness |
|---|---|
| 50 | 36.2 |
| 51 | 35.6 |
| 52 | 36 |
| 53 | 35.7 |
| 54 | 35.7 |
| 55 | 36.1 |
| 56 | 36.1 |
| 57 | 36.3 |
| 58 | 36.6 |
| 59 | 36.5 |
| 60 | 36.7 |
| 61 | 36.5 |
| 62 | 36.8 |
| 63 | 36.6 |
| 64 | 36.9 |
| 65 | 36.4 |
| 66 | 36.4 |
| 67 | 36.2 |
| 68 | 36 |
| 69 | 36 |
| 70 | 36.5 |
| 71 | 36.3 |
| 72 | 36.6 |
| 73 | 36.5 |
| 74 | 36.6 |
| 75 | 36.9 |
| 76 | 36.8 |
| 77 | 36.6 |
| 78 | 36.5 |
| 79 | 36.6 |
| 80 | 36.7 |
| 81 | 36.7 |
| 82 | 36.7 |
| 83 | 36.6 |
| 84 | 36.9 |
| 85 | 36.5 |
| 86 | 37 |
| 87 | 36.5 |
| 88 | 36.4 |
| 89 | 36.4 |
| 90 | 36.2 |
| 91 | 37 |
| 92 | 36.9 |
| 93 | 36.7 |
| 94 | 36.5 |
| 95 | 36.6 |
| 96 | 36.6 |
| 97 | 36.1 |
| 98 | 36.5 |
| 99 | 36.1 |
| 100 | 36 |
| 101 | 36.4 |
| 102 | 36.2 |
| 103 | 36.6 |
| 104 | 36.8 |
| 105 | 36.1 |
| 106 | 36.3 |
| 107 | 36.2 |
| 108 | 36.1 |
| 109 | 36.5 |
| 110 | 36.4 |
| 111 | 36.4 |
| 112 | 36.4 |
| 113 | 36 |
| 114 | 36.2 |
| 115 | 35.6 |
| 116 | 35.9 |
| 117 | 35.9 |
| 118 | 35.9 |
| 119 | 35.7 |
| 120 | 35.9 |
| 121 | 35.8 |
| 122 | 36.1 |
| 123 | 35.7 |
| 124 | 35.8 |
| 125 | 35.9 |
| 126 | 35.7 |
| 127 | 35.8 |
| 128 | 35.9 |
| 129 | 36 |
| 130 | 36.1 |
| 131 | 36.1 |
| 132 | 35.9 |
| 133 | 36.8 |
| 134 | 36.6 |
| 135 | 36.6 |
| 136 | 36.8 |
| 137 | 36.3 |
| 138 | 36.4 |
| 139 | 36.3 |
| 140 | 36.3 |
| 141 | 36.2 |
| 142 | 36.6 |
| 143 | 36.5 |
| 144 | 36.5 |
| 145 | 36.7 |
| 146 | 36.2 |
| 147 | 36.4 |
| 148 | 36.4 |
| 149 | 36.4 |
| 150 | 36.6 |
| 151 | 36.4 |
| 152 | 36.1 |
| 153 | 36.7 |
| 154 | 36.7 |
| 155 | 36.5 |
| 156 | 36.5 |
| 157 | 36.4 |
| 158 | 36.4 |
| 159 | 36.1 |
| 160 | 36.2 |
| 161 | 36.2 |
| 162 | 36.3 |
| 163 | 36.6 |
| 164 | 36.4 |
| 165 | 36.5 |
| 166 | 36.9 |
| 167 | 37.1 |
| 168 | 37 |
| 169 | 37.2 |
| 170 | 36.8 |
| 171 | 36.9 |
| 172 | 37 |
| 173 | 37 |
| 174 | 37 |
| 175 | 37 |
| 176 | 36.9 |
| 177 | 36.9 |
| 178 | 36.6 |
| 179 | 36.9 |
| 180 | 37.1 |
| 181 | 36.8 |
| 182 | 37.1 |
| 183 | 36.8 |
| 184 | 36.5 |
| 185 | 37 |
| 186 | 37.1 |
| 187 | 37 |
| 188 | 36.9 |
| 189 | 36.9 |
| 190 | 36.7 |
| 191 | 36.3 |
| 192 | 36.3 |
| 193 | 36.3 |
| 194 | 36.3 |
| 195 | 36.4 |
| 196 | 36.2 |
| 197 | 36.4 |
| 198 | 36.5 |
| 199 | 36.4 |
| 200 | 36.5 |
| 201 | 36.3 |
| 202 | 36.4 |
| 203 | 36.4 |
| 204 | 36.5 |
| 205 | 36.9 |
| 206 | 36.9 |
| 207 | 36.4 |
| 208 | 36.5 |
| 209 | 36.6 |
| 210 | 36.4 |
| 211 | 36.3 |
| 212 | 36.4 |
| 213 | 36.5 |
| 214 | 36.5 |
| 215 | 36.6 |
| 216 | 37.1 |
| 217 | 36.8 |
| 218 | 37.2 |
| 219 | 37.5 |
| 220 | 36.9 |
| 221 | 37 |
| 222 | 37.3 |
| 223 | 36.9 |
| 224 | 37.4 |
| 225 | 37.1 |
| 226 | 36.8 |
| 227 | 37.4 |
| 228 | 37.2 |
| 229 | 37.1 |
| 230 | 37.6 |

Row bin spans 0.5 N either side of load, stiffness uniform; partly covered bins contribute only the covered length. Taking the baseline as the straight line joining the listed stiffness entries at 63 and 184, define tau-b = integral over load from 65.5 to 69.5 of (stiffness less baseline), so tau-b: -1.8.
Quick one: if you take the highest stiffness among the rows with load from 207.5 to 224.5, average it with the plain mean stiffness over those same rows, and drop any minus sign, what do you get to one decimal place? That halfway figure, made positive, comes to 37.2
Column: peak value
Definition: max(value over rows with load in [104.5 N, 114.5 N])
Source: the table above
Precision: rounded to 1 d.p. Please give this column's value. 36.5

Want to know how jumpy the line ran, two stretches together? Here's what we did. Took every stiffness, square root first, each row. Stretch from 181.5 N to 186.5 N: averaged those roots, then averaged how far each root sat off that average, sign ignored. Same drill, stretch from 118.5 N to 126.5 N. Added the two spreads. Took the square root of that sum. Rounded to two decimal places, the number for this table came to 0.16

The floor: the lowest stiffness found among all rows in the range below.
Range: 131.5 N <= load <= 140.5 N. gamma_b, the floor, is 35.9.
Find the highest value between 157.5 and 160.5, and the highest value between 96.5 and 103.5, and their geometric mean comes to 36.50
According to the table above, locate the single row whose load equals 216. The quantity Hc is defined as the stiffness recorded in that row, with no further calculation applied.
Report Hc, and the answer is 37.1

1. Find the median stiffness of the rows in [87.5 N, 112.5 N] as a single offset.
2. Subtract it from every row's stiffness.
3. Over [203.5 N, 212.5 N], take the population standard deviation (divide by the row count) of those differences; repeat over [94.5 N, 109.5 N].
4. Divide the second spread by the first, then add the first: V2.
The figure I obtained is 1.4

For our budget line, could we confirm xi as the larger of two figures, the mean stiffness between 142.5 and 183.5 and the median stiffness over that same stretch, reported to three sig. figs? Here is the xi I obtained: 36.7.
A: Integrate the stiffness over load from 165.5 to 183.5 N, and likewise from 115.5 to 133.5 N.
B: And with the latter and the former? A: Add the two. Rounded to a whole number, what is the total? 1312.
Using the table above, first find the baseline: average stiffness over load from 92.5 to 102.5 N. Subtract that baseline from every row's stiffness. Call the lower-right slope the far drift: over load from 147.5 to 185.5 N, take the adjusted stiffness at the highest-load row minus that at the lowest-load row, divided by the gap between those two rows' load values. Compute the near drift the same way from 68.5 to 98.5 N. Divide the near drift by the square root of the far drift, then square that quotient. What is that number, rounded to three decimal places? 0.018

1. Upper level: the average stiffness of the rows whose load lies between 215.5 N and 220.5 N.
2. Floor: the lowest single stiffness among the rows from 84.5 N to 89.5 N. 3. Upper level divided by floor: 1.019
